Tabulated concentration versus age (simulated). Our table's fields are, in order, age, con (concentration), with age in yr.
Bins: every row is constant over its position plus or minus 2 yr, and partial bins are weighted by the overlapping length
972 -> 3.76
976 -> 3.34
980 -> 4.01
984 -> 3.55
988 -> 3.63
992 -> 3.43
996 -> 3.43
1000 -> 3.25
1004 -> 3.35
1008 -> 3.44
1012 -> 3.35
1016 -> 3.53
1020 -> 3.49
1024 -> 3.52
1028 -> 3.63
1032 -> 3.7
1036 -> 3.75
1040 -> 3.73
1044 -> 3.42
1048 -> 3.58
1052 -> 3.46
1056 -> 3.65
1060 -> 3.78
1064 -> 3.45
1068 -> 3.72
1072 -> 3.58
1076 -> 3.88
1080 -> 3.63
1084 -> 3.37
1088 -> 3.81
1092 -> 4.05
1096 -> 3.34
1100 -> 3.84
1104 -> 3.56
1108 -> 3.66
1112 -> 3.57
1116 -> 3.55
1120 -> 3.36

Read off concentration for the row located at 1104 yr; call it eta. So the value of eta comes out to 3.56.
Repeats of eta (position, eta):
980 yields 4.01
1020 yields 3.49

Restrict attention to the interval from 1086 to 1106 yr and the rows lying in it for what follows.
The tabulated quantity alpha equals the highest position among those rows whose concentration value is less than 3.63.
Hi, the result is 1104 yr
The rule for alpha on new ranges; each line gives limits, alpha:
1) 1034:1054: 1052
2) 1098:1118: 1116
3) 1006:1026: 1024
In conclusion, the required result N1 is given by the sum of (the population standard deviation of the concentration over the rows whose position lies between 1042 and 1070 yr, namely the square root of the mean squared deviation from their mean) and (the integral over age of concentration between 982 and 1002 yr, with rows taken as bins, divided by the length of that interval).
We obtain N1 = 3.59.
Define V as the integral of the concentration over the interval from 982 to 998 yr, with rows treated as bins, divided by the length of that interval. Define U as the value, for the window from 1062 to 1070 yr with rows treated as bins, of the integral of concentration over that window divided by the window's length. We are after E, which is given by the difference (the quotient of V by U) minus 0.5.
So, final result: 0.48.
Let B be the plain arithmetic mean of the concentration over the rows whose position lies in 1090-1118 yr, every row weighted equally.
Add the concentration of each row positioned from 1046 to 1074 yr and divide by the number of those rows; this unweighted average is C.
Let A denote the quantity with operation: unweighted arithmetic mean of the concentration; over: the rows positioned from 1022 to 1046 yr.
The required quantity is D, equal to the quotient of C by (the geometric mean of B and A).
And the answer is 0.99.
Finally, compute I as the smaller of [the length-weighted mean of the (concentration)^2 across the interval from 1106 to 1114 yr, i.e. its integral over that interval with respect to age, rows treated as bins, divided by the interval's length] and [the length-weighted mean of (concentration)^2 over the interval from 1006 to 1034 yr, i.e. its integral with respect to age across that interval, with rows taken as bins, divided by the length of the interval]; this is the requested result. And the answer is 12.4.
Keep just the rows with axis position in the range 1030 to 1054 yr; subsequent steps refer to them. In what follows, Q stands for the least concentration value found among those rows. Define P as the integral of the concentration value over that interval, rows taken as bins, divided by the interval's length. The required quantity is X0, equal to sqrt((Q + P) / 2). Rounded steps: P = 3.61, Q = 3.42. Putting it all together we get 1.87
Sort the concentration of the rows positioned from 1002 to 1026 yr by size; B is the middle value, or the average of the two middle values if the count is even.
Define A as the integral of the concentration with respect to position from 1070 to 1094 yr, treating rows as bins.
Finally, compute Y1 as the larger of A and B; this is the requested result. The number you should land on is 89.3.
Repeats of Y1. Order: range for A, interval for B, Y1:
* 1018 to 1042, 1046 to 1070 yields 87.3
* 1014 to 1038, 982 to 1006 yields 86.5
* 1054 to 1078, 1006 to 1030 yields 88.2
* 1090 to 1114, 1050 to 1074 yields 88.1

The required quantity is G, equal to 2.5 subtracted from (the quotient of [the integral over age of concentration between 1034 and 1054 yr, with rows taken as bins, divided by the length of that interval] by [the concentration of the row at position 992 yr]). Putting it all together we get -1.45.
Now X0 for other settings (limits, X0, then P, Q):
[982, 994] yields 1.87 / 3.54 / 3.43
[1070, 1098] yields 1.87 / 3.67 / 3.34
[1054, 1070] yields 1.88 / 3.65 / 3.45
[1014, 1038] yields 1.88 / 3.60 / 3.49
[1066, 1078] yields 1.91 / 3.73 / 3.58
